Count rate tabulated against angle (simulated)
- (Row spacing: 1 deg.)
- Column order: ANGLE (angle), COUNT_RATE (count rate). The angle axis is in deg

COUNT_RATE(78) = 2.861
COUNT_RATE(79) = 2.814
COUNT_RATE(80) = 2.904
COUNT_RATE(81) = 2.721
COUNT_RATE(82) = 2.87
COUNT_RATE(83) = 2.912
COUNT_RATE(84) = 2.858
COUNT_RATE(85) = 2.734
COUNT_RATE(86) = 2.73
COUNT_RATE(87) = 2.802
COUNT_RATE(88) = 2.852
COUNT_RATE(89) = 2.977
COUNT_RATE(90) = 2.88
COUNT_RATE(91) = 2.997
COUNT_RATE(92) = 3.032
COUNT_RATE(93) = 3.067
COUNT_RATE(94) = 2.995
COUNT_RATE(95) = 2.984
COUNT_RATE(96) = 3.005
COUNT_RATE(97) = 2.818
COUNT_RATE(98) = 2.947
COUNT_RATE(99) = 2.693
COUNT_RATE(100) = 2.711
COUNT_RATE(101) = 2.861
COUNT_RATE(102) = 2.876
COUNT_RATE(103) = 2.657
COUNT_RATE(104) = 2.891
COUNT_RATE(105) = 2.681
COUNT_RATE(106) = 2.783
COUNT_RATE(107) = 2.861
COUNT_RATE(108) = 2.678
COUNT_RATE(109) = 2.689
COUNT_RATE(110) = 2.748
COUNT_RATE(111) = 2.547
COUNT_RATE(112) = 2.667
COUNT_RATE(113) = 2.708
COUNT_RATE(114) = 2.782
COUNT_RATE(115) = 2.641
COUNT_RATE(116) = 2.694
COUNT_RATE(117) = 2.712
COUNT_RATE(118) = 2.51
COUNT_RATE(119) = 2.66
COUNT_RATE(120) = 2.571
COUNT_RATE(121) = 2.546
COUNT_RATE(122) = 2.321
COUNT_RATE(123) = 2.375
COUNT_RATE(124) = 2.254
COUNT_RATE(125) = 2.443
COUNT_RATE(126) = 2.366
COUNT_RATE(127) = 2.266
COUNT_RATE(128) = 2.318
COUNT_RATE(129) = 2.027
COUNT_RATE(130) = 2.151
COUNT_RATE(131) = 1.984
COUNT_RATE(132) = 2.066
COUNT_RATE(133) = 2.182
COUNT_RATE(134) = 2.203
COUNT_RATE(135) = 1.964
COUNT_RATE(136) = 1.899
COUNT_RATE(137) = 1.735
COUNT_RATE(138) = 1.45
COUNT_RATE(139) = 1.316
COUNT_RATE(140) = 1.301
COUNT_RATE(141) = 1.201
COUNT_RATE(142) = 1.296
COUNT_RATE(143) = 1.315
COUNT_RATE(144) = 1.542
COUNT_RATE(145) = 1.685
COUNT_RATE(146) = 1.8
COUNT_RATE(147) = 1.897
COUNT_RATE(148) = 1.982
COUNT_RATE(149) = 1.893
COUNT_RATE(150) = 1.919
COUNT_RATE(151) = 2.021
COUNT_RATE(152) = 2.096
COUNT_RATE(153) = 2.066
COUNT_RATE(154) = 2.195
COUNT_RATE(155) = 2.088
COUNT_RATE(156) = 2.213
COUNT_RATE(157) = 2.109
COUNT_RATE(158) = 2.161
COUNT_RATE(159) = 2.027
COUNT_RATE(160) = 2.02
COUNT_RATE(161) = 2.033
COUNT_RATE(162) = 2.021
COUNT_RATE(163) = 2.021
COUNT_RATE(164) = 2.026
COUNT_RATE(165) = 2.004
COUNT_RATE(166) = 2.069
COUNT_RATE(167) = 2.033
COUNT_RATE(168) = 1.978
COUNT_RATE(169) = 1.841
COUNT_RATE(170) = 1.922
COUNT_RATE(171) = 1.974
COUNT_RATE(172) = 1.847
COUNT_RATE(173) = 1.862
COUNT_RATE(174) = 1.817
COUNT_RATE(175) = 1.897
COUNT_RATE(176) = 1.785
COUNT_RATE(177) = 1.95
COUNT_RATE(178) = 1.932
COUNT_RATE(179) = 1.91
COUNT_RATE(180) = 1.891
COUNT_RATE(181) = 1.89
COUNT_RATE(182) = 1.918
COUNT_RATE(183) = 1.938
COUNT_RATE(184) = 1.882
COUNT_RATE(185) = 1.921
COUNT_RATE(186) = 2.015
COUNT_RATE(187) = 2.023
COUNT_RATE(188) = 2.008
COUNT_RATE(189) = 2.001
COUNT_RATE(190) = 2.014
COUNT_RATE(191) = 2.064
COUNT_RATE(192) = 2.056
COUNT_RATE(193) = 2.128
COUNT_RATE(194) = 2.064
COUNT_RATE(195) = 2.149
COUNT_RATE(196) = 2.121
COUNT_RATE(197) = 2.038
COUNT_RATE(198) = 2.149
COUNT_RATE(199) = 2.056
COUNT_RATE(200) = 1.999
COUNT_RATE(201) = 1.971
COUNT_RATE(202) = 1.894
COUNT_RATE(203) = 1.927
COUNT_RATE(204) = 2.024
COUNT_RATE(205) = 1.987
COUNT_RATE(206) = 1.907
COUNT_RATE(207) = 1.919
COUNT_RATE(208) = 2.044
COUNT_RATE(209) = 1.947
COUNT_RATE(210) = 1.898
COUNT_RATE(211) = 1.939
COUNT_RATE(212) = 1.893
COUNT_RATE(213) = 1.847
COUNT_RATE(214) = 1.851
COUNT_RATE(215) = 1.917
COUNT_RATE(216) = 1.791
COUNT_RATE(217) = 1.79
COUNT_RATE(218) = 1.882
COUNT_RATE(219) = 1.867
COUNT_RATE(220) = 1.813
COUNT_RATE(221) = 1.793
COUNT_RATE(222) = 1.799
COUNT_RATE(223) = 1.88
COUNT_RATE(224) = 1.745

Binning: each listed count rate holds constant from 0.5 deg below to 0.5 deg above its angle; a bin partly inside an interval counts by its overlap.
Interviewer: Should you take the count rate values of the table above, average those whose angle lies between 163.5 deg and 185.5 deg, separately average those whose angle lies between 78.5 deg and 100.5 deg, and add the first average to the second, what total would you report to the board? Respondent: 4.8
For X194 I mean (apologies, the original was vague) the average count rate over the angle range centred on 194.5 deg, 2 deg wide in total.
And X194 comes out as 2.11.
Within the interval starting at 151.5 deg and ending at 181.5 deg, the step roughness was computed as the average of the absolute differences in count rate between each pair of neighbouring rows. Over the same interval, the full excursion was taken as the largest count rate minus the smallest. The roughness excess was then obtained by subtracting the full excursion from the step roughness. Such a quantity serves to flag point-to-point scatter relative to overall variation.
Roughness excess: -0.37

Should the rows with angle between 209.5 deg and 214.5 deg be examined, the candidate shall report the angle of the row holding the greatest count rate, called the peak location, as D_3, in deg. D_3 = 211 deg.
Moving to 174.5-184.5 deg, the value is 177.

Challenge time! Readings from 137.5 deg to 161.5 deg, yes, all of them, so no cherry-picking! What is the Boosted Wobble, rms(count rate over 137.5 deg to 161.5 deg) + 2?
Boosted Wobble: 3.847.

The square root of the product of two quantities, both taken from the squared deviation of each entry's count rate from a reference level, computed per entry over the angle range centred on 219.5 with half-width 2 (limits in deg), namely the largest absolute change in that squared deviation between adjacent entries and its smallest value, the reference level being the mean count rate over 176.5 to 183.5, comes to 0.00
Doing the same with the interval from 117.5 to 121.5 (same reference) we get 0.26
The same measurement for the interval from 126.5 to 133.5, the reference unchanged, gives 0.03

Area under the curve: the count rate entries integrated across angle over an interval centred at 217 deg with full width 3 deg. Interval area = 5.5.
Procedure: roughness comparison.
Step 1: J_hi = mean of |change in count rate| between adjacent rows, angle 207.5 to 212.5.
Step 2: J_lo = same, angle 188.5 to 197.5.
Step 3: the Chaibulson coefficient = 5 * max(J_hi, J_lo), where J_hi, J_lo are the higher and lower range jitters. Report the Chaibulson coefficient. 0.29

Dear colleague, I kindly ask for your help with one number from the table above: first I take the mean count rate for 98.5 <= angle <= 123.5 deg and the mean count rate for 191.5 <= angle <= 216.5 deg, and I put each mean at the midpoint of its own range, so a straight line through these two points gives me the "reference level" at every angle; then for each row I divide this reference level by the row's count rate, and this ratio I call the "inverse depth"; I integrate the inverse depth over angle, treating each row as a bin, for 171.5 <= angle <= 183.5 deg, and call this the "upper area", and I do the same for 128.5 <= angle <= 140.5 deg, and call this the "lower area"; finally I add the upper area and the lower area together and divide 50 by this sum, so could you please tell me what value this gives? 1.64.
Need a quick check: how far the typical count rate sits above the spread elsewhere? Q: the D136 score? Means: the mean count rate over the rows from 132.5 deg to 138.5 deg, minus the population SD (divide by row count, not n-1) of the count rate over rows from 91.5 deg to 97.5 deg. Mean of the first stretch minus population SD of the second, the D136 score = 1.83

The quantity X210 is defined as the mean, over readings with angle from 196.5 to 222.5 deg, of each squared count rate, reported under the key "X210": 3.7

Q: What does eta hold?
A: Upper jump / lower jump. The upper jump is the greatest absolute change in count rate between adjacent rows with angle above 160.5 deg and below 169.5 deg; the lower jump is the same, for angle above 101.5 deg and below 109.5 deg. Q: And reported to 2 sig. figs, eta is 0.59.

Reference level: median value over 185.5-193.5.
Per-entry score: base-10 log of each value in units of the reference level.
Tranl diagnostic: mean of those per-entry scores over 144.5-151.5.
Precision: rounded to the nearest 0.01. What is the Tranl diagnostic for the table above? -0.03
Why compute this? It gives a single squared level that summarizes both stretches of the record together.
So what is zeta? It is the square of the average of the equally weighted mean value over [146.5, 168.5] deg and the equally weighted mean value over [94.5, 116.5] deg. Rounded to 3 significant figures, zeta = 5.78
